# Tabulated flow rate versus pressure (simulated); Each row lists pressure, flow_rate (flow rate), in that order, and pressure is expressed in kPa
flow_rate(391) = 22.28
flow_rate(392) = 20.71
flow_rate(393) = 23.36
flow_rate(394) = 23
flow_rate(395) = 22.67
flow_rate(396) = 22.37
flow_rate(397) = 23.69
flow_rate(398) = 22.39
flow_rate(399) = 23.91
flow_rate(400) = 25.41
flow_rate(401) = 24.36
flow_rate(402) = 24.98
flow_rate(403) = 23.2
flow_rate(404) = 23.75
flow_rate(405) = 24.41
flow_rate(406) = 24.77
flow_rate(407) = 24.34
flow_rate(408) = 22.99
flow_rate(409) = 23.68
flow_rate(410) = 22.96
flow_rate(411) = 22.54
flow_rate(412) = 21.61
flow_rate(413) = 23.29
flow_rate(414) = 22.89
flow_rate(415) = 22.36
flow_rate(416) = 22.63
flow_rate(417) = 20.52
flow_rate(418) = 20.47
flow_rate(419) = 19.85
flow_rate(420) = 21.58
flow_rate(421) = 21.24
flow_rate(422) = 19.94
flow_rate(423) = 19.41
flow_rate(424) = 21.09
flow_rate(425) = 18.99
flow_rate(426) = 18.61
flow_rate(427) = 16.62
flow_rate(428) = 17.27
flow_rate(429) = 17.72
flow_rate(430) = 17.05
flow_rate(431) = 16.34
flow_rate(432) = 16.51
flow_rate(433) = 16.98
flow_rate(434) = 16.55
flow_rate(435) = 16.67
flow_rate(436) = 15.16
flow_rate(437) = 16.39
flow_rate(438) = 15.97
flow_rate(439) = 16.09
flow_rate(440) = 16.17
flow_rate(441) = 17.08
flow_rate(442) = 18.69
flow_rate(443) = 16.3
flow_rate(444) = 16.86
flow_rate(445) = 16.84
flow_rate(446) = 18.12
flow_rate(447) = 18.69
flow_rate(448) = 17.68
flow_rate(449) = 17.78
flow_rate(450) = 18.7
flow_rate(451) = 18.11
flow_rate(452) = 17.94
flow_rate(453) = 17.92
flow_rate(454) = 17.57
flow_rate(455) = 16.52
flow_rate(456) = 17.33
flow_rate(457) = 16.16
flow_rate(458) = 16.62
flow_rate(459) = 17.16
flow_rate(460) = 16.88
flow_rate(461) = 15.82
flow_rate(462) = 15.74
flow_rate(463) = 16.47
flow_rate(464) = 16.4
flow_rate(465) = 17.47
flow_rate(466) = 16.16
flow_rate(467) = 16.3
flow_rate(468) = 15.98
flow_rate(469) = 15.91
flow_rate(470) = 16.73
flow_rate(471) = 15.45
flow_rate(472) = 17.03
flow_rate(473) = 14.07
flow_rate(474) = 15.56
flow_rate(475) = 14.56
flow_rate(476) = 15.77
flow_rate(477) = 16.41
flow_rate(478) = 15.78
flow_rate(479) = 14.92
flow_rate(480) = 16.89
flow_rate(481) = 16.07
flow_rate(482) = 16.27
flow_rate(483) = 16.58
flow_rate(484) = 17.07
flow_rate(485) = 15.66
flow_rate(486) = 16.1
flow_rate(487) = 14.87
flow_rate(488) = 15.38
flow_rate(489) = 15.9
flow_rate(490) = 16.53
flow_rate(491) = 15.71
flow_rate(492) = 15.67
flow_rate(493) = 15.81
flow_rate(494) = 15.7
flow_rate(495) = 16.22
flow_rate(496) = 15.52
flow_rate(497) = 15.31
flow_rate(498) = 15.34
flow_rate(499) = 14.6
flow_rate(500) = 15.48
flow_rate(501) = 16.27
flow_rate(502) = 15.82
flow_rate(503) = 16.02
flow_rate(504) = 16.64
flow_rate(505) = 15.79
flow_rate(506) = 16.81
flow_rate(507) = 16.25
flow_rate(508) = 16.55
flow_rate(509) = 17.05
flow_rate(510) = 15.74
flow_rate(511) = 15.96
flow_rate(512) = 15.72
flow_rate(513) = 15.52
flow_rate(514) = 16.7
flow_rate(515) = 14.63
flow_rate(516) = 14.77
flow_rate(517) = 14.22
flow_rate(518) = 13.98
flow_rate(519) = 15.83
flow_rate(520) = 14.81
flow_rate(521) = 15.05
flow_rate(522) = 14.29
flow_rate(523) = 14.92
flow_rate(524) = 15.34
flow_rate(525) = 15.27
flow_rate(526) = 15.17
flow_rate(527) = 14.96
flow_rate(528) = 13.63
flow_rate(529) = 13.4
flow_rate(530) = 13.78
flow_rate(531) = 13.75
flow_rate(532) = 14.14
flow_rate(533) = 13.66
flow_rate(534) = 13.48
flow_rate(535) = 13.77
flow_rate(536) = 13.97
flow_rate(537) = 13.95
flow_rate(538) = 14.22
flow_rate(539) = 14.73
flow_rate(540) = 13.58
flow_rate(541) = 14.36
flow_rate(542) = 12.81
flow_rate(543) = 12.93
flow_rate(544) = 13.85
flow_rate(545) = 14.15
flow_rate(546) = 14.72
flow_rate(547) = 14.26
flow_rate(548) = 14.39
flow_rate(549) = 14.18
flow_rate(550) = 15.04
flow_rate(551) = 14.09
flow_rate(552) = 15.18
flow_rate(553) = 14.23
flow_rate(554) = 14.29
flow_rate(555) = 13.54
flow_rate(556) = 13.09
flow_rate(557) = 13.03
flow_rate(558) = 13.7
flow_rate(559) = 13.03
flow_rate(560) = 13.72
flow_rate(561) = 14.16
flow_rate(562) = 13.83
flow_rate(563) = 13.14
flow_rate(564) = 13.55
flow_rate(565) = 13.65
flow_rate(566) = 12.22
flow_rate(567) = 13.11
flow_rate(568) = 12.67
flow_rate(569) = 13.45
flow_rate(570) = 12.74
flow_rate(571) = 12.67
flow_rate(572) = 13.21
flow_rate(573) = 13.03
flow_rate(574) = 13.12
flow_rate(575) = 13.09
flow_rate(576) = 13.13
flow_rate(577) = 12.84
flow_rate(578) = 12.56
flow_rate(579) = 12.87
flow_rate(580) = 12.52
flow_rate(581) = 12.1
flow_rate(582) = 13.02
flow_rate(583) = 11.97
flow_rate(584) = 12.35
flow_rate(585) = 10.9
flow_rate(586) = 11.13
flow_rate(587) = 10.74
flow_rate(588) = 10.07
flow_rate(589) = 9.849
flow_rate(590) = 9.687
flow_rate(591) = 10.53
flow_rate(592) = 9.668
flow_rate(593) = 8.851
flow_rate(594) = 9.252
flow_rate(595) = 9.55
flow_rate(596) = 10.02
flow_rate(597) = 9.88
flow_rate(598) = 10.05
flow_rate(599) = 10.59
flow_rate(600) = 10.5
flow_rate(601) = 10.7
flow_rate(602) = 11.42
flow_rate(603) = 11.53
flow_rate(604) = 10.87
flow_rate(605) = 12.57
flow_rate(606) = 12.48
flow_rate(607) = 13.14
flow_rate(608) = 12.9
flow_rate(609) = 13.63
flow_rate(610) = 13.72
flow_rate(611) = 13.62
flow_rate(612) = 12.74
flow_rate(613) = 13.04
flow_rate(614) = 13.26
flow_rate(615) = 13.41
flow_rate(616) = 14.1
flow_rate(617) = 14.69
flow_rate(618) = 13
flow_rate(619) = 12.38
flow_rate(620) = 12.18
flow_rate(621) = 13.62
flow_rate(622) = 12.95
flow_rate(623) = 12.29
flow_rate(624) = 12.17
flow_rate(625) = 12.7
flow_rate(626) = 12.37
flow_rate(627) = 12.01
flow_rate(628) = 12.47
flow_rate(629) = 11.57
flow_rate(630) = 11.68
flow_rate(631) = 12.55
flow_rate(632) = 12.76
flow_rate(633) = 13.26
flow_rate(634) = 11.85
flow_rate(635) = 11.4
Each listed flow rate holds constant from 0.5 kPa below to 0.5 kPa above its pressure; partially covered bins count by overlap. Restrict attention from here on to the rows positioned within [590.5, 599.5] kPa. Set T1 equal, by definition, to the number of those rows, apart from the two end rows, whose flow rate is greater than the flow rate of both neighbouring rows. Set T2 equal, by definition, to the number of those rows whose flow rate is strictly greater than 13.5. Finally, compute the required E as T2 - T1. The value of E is -1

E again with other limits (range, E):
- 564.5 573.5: -2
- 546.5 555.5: 5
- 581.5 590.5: -2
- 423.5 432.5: 8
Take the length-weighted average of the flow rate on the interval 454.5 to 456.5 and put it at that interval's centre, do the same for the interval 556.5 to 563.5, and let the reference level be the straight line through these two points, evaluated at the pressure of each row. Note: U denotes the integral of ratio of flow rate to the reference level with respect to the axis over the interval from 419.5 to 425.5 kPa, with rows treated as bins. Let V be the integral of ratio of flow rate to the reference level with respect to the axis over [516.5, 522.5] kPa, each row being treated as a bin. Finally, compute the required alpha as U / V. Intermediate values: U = 6.8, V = 5.94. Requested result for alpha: 1.14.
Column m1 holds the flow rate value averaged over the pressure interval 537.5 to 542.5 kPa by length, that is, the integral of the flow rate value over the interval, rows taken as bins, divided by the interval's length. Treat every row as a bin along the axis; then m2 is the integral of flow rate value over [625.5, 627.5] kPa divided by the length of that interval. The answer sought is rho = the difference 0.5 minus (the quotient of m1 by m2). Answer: -0.6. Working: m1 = 13.9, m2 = 12.2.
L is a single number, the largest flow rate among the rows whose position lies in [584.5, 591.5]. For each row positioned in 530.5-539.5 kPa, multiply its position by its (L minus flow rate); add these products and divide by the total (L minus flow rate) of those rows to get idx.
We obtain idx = 535.2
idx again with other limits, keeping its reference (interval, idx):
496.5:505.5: 501.2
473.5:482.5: 478.2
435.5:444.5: 440.3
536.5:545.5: 540.8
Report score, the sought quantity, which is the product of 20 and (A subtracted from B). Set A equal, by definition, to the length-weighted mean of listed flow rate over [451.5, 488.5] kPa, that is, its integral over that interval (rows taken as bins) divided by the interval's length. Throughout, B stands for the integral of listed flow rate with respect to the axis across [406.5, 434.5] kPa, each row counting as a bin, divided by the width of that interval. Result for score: 79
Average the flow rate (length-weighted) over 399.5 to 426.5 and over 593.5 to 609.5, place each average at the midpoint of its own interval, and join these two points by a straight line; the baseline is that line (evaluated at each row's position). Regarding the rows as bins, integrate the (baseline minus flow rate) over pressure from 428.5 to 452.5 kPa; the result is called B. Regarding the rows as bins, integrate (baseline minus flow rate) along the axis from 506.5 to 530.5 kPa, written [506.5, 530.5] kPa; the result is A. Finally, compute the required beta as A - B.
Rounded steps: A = 22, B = 86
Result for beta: -63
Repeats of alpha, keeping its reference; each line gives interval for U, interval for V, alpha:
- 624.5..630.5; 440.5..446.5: 1.07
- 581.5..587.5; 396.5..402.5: 0.71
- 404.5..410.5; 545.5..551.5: 1.24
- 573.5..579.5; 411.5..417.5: 0.82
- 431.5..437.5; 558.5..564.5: 0.92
